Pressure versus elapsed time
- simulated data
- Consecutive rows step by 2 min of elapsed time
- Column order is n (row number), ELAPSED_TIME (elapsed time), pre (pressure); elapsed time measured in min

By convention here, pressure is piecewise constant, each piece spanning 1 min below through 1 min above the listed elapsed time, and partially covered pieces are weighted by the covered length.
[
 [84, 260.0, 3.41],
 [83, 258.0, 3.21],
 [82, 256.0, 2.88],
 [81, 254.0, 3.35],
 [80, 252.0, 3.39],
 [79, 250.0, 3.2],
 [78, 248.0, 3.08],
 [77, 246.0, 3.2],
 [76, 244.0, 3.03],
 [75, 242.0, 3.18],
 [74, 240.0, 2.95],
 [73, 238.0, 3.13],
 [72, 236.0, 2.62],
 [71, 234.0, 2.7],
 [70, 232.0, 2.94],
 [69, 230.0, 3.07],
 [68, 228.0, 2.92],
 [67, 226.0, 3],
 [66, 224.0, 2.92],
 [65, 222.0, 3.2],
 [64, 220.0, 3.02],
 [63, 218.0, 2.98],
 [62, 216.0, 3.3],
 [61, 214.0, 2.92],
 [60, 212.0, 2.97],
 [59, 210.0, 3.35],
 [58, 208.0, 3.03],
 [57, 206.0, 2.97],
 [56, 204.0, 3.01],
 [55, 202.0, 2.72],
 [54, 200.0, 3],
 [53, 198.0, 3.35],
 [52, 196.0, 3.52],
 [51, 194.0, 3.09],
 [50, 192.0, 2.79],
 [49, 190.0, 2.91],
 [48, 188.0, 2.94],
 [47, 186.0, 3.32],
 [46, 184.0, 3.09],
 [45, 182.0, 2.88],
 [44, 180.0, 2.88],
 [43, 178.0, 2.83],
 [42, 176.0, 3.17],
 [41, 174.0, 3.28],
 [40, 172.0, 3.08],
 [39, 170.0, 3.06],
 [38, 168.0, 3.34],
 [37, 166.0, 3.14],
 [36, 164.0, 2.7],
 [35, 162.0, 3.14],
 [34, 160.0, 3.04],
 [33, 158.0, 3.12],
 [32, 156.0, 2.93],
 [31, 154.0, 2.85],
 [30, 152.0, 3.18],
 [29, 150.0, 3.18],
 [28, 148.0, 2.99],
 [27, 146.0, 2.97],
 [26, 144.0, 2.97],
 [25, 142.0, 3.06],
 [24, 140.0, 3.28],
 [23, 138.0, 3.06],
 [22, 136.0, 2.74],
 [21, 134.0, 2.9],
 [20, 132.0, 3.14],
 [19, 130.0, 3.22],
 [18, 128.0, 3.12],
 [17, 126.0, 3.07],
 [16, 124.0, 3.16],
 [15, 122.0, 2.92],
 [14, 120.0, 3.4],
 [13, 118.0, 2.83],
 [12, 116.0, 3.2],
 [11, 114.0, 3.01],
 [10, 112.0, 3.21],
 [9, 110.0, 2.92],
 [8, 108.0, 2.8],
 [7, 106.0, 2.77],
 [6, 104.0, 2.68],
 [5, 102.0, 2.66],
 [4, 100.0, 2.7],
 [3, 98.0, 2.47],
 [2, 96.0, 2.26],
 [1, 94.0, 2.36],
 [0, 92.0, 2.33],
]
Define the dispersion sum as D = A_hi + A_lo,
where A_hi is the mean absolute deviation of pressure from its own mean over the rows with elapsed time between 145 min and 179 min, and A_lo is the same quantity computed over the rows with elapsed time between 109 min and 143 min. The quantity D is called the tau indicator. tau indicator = 0.26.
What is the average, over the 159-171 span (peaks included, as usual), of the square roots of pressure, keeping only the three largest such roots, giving 1.79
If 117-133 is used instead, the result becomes 1.81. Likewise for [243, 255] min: 1.82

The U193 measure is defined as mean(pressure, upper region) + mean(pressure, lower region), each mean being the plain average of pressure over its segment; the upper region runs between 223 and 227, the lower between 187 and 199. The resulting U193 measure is 6.06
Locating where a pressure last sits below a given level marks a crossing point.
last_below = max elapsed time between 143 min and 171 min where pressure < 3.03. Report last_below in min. 164.0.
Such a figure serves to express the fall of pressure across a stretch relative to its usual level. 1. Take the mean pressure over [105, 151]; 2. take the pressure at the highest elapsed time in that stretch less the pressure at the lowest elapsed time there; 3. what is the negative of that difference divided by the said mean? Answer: -0.13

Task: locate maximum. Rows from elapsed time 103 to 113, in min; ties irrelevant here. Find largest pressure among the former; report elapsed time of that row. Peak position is 112.0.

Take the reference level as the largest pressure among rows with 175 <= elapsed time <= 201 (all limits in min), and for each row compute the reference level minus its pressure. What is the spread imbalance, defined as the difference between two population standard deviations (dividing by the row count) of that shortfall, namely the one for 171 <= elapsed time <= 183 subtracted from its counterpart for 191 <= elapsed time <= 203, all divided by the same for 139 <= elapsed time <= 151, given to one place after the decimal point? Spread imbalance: 1.0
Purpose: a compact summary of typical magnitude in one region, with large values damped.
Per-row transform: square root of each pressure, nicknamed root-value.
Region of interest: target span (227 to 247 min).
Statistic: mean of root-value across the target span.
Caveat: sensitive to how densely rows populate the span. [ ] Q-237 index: 1.72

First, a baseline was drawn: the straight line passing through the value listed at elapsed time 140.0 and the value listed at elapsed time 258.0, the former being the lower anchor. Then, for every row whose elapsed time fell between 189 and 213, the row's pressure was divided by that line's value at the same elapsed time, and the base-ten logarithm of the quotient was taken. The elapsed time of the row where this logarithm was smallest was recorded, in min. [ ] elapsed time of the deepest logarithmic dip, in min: 202.0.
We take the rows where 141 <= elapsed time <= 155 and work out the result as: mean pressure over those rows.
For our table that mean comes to 3.029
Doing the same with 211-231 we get 3.030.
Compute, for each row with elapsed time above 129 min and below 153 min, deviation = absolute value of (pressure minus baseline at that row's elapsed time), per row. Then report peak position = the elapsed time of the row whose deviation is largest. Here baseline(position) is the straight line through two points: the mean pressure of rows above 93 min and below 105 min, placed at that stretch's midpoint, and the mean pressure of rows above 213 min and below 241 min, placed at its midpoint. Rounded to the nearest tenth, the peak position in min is 140.0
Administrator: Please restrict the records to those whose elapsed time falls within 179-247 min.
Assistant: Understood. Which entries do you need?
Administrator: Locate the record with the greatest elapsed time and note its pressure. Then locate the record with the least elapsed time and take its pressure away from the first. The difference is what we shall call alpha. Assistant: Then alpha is 0.3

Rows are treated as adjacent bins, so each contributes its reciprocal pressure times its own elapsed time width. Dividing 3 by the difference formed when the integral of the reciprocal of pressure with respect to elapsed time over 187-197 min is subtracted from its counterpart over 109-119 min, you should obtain 695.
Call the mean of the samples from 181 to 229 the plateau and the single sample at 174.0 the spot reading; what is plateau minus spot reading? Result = -0.23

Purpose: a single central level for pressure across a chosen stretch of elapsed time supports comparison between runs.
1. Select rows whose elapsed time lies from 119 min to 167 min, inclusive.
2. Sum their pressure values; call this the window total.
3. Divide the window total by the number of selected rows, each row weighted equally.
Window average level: 3.05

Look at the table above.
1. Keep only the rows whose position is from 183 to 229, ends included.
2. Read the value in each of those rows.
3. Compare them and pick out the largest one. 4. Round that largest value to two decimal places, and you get 3.52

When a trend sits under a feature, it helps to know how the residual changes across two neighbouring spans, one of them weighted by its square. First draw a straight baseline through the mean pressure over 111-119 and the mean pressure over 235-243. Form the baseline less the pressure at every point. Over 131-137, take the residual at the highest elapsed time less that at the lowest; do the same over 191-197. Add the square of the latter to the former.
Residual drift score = 0.93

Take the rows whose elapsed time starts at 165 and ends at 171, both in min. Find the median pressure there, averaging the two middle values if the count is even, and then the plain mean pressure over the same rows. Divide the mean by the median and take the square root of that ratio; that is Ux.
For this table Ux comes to 1.006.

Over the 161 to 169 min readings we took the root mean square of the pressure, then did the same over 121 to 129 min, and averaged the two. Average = 3.08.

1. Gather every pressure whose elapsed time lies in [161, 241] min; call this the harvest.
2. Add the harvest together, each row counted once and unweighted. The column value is 121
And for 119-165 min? 70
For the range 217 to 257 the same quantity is 61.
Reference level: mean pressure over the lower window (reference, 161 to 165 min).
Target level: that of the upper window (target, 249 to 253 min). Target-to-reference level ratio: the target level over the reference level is 1.13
